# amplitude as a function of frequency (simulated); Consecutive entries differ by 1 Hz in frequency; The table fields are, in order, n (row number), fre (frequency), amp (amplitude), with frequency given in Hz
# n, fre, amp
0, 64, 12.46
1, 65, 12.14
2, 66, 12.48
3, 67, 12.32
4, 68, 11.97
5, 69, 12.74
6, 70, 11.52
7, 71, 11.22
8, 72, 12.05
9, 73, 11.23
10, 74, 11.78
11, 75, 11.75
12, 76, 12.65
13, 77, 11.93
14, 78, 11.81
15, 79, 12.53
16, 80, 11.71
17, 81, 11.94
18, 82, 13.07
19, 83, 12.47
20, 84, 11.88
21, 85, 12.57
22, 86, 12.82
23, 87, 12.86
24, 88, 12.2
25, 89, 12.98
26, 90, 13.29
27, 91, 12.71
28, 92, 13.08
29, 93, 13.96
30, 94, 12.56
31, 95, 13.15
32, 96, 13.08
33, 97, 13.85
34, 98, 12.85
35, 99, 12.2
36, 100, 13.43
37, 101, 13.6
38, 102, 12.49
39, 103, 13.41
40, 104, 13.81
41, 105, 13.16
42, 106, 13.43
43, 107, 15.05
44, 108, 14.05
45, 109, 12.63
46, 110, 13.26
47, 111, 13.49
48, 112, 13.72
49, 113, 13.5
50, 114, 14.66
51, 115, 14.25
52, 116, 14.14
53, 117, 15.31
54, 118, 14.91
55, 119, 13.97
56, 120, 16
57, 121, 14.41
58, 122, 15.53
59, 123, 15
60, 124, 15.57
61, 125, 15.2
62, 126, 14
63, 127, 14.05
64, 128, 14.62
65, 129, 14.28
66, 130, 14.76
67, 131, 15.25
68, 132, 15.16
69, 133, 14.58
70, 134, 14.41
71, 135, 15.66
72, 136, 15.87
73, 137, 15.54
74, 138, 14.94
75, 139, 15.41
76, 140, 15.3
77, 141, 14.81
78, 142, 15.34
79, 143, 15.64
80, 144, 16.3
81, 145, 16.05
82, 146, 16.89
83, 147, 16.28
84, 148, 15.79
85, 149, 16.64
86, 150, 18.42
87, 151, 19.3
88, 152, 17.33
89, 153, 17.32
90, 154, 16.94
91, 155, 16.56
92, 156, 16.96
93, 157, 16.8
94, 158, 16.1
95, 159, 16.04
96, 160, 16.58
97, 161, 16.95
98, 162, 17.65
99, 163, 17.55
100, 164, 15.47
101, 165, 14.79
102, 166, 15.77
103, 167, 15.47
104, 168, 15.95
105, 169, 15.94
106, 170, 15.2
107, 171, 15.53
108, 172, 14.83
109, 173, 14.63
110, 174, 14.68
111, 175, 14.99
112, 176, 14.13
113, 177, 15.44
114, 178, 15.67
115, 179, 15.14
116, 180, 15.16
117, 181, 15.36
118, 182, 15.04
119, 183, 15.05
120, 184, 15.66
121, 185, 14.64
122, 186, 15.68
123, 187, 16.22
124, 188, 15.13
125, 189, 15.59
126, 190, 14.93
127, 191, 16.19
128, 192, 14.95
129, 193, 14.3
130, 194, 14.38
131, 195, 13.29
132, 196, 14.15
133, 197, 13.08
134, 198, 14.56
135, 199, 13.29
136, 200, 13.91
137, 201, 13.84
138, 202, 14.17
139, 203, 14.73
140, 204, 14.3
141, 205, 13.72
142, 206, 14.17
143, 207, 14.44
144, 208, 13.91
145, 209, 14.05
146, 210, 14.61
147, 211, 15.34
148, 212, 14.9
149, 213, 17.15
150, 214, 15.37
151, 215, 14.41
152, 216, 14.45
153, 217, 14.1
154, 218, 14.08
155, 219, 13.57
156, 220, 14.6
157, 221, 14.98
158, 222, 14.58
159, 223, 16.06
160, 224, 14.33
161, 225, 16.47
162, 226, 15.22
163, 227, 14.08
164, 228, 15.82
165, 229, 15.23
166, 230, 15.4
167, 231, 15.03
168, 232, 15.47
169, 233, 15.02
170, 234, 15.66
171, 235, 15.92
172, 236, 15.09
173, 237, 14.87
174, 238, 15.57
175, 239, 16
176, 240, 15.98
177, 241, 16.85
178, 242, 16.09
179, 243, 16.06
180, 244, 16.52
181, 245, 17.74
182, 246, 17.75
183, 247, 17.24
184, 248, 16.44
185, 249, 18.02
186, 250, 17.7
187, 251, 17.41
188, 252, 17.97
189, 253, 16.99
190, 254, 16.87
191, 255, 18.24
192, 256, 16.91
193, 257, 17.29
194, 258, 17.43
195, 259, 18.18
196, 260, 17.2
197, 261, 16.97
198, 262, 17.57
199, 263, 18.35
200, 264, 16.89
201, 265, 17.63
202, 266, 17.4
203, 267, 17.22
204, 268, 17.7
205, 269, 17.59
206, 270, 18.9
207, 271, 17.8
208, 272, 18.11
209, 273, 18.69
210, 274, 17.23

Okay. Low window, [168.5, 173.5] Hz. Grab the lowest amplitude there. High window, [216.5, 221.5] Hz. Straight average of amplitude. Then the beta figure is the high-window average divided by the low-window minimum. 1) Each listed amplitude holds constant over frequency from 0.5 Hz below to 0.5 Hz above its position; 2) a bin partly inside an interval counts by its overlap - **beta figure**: 1.0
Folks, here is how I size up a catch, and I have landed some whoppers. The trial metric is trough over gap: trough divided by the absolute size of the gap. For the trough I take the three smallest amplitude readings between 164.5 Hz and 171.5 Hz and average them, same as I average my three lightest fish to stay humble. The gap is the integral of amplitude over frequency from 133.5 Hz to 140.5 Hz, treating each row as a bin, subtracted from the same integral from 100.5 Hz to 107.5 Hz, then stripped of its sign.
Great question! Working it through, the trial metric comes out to 1.2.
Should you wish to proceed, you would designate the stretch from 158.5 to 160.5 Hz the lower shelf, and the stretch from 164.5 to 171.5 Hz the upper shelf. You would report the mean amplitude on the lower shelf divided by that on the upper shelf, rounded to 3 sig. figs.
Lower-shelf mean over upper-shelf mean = 1.05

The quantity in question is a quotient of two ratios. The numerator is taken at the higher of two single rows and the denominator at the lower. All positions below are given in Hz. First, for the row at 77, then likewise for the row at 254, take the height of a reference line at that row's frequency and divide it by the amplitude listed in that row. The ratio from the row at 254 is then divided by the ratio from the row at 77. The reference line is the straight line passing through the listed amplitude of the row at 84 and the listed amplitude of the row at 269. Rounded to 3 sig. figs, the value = 1.04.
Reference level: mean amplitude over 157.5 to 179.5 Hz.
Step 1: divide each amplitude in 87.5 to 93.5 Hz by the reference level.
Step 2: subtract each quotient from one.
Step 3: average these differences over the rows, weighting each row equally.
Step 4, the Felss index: 0.17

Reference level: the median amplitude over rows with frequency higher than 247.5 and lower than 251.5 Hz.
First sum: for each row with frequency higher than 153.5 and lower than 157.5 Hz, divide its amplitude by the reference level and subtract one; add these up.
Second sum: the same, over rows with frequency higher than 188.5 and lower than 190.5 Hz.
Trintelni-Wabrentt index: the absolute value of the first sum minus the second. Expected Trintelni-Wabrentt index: 0.09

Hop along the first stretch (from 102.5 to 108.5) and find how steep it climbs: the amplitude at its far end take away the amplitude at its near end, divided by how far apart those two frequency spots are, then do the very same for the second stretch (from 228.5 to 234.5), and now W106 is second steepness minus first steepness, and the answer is 0.0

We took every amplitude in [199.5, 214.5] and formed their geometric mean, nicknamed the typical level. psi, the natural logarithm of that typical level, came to 2.68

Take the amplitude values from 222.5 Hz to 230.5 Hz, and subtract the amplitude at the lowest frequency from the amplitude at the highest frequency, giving -0.7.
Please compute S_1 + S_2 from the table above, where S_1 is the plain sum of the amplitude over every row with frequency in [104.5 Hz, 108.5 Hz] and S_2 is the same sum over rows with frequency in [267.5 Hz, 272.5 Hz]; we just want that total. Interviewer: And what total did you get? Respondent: 146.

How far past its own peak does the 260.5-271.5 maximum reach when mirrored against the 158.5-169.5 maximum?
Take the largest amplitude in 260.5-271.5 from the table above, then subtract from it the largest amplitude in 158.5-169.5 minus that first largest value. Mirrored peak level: 20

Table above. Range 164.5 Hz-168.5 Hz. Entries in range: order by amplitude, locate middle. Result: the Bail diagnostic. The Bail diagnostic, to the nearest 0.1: 15.6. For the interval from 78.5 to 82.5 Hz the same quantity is 12.2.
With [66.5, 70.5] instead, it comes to 12.1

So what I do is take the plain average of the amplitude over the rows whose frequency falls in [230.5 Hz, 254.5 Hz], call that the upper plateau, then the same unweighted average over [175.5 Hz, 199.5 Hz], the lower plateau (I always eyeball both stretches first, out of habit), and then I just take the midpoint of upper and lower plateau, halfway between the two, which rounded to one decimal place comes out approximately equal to 15.7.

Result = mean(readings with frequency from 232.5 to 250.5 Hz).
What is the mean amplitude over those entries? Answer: 16.4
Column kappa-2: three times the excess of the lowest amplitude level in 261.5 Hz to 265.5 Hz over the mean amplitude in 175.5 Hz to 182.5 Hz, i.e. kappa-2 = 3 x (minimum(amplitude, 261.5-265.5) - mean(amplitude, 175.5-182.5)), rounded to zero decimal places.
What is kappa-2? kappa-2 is 5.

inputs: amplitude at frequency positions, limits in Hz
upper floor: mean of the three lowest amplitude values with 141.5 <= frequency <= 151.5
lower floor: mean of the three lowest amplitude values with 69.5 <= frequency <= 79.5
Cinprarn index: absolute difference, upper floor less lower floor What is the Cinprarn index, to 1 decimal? 4.3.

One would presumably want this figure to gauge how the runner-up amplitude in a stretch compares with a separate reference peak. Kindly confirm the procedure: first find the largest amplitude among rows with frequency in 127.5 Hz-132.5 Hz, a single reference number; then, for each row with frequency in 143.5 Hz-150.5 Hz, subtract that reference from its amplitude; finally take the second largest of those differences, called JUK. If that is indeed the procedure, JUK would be 1.6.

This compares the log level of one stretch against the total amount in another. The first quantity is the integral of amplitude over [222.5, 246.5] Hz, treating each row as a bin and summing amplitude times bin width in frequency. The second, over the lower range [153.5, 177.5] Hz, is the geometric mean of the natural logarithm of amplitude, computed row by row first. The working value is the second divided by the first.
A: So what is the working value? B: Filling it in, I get 0.0073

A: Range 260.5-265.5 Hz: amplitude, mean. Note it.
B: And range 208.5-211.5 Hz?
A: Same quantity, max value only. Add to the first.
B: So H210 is 32.8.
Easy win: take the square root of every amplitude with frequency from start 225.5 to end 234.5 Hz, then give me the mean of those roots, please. 3.90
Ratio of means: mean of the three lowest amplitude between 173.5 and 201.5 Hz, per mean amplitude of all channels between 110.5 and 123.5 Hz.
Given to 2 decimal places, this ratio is 0.91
